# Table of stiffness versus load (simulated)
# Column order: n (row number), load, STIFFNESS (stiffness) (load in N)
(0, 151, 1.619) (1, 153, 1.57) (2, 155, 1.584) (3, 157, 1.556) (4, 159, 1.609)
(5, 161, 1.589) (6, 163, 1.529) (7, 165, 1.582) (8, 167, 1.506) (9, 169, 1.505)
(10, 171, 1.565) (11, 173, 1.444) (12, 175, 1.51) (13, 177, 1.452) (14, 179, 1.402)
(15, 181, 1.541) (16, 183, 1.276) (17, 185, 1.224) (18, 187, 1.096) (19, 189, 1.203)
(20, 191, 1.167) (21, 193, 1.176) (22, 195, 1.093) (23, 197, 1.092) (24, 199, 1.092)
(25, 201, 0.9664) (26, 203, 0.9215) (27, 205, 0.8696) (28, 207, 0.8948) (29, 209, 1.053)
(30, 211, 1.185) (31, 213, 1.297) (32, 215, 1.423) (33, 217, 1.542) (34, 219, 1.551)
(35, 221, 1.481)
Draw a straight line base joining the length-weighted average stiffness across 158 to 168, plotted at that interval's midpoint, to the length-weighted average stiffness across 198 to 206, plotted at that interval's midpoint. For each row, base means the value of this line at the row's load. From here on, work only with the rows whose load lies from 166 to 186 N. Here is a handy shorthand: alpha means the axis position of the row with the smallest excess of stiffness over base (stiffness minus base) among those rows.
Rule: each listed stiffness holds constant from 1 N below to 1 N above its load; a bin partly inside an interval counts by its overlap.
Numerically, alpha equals 185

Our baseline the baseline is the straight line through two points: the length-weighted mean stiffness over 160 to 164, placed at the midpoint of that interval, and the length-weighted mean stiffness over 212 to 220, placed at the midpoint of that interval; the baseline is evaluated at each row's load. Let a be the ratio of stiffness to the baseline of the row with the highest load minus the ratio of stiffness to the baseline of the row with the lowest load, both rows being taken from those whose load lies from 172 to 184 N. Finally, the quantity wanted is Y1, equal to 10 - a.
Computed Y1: 10.1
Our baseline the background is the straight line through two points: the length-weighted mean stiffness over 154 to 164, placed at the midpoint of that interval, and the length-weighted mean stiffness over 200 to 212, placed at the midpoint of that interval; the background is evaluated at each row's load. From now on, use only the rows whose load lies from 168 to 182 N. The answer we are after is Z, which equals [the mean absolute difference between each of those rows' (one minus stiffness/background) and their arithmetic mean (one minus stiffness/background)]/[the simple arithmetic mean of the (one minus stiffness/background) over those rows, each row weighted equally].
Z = -0.4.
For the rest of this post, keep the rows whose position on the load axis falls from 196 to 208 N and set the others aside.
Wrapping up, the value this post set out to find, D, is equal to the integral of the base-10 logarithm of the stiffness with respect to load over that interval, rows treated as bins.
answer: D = -0.2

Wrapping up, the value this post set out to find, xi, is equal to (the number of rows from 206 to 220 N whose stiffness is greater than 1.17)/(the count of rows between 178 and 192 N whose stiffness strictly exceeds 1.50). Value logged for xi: 5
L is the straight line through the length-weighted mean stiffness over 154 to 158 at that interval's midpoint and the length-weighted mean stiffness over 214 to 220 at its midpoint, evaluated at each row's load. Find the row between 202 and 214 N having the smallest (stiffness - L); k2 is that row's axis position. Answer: 205 N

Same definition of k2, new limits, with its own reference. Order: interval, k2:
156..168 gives 167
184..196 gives 187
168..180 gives 179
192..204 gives 203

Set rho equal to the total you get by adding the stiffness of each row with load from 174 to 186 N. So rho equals 8.4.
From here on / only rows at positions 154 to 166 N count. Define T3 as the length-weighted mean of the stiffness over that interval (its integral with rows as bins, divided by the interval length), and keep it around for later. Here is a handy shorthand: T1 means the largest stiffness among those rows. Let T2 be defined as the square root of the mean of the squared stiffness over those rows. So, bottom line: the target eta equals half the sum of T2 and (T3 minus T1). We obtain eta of 0.77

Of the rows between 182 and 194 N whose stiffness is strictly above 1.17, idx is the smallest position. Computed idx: 183 N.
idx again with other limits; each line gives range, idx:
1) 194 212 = 211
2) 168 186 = 169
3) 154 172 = 155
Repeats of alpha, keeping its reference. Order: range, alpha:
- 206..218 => 207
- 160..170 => 163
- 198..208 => 205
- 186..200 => 187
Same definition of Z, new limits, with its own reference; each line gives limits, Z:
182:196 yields 1.7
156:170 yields -0.9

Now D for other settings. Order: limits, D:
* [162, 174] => 2.2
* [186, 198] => 0.7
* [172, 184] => 1.9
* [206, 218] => 1.0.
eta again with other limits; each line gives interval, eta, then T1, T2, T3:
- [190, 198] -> 0.54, 1.176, 1.1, 1.13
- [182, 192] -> 0.56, 1.276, 1.2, 1.19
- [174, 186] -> 0.63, 1.541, 1.4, 1.40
